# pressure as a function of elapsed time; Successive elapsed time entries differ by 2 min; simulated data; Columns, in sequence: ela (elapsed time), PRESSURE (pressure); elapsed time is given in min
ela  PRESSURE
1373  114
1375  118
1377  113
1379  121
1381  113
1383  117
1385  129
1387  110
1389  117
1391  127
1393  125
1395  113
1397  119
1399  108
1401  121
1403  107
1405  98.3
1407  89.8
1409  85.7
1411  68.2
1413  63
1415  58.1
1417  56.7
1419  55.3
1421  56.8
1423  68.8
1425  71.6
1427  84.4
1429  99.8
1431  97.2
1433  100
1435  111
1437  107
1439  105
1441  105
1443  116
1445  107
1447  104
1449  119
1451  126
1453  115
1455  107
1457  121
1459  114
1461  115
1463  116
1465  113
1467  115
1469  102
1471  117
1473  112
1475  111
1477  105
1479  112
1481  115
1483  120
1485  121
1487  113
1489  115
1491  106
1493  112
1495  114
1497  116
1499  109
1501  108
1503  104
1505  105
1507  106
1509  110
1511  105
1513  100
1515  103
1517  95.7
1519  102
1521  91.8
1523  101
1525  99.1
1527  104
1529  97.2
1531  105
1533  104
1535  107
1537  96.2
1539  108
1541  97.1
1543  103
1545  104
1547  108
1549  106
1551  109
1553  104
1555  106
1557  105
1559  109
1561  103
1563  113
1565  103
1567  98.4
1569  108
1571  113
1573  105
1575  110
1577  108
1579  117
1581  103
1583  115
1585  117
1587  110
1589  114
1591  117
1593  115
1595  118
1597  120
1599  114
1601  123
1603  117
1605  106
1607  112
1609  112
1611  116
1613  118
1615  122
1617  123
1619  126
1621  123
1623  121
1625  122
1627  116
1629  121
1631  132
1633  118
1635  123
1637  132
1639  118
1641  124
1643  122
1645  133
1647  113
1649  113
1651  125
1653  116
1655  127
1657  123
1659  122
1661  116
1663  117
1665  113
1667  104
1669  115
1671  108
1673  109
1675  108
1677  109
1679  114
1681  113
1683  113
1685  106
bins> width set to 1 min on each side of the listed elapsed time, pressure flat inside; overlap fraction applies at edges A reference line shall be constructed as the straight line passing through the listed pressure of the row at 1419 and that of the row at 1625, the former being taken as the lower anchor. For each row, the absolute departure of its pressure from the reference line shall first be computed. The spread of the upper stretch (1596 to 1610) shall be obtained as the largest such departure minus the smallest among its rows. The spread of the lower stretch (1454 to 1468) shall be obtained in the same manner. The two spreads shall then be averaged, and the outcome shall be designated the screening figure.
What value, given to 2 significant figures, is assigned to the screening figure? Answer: 11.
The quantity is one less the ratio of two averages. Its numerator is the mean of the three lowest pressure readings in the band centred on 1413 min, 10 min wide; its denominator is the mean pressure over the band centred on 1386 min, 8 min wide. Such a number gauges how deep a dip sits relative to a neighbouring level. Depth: 0.50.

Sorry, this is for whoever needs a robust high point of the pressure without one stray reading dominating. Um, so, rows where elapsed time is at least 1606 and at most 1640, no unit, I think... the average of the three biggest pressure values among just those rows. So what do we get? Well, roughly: 130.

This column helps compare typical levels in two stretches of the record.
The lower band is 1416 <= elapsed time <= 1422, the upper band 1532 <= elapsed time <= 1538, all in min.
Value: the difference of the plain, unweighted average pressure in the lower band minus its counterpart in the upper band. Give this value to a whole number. -46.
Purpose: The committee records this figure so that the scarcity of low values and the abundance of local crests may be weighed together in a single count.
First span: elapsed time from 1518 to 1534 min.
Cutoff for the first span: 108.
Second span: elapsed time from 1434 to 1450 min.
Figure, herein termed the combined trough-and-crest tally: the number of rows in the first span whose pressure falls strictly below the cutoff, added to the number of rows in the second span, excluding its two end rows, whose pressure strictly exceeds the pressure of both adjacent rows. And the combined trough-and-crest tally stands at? 9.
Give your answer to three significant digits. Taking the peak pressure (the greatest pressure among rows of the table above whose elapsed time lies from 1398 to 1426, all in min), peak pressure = 121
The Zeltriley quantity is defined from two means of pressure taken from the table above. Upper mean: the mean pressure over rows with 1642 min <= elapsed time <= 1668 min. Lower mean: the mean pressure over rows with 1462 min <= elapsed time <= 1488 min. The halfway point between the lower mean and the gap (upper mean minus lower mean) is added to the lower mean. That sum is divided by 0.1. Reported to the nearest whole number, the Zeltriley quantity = 1726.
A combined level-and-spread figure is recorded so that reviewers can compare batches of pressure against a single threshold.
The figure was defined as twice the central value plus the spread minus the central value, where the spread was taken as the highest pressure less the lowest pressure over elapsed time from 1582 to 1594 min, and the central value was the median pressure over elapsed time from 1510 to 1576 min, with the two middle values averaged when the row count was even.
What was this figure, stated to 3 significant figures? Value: 111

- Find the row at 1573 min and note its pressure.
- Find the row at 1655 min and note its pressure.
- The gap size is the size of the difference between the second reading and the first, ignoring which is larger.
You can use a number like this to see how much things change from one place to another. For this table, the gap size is 22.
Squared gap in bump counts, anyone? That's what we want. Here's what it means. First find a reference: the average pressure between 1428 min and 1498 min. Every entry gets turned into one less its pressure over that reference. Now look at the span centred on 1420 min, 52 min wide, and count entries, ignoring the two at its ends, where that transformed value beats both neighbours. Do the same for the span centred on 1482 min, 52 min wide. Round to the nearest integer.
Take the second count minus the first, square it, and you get 16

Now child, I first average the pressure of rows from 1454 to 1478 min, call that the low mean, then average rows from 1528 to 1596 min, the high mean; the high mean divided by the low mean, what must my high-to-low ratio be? 0.96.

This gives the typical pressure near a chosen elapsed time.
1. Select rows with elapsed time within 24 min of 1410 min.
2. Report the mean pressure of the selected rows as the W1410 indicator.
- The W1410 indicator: 92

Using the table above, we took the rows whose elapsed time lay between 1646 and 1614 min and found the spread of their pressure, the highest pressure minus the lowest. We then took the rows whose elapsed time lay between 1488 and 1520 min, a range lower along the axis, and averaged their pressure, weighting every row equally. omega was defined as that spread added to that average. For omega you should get 124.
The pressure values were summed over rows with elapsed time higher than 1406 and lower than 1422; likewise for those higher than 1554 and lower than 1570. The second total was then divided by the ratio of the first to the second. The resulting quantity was 1339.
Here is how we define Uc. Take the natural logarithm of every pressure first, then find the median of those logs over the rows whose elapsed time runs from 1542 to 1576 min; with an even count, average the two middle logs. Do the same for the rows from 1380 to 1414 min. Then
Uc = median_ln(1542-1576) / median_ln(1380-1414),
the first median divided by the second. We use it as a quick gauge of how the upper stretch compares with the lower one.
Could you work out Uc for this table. 0.99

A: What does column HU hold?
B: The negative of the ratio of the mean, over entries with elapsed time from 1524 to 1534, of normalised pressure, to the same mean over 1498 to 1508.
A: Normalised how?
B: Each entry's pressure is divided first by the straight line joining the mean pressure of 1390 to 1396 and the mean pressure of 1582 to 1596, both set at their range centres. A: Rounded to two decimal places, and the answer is -0.96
